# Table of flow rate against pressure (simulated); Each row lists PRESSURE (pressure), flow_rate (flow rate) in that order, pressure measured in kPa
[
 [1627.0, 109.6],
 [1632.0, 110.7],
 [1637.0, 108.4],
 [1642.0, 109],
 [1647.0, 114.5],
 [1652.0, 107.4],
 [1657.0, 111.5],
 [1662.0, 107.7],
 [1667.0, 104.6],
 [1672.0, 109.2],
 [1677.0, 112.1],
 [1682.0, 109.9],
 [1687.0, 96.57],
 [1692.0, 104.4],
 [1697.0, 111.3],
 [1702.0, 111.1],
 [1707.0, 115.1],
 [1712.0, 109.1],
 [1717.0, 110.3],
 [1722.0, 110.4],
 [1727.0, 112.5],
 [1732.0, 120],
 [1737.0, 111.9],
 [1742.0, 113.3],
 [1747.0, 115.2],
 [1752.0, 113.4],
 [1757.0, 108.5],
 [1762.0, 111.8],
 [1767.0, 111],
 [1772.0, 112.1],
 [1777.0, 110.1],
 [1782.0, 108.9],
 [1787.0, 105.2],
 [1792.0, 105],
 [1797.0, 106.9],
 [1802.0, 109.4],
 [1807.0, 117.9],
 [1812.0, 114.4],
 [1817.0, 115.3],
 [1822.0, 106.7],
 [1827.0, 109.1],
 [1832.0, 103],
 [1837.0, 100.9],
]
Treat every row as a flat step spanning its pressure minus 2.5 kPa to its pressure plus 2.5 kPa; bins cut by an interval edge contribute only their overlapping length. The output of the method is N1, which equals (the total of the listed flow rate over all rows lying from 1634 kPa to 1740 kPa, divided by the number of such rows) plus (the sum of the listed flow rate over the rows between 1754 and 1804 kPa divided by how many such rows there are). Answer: 219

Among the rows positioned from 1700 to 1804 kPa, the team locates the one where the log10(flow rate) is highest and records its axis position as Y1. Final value 1732.0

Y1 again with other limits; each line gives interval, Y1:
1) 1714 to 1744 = 1732.0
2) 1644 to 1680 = 1647.0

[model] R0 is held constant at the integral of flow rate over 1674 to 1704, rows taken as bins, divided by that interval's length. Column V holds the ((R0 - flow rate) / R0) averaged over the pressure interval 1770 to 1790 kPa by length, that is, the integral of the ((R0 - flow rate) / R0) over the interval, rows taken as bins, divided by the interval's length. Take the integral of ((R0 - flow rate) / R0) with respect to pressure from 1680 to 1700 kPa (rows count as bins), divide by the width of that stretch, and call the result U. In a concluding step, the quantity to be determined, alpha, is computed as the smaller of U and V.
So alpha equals -0.013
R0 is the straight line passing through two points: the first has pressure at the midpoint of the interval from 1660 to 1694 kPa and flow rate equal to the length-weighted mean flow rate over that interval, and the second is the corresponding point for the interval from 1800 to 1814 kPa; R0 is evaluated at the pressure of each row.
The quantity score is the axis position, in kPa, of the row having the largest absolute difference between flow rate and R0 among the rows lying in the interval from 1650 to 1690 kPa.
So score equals 1687.0 kPa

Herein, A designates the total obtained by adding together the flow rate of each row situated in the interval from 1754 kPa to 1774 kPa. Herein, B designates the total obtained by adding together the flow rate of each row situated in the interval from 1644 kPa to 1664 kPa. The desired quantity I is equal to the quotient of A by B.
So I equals 1.01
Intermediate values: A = 443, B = 441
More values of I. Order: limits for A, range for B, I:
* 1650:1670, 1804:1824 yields 0.95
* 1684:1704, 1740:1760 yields 0.94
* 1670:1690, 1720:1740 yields 0.94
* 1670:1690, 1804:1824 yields 0.94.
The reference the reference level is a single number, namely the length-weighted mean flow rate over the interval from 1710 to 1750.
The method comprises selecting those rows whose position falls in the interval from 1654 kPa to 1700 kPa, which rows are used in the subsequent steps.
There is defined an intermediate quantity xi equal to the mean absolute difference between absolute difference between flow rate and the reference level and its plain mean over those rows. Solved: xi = 3.75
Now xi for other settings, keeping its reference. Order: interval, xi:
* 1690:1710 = 2.49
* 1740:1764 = 1.29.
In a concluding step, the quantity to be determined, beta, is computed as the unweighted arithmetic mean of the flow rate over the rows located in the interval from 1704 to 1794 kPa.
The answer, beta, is 111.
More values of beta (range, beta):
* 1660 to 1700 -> 107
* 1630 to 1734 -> 110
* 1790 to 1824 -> 111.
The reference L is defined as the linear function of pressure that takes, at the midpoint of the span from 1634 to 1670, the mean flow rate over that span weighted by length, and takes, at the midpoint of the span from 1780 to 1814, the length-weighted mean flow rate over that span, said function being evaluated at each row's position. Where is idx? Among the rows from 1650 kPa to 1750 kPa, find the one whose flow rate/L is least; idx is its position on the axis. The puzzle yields 1687.0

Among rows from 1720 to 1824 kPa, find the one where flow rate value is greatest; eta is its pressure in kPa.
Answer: 1732.0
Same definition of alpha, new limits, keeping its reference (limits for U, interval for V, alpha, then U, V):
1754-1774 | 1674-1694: -0.031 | -0.03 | 0.016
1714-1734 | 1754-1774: -0.051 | -0.05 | -0.031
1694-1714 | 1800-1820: -0.062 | -0.04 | -0.062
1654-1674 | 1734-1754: -0.057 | -0.01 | -0.057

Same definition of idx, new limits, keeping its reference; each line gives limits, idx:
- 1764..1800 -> 1792.0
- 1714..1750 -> 1717.0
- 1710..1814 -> 1792.0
